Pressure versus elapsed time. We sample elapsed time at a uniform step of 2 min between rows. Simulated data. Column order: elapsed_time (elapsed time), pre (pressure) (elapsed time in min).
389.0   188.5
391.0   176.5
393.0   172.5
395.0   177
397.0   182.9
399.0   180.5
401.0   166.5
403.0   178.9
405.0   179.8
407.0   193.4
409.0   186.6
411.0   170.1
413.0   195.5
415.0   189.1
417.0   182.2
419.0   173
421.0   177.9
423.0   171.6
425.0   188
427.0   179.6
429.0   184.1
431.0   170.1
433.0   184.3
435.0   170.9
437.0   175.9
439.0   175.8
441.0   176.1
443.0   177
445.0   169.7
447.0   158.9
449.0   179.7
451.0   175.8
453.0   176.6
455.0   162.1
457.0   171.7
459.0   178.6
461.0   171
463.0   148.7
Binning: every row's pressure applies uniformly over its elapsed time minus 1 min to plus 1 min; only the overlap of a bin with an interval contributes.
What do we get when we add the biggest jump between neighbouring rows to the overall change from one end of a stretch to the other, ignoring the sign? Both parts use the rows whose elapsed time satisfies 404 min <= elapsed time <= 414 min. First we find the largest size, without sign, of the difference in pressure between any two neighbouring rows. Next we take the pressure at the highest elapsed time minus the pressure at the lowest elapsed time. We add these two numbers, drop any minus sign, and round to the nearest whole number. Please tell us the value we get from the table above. 41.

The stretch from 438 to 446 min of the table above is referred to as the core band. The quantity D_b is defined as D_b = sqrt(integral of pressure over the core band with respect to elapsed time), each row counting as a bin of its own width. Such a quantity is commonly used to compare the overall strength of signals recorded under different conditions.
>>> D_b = 37.4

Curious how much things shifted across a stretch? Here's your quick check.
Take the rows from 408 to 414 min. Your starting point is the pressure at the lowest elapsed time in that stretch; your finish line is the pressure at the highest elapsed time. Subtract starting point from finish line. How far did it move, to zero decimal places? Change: 9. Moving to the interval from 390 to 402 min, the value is -10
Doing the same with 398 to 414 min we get 15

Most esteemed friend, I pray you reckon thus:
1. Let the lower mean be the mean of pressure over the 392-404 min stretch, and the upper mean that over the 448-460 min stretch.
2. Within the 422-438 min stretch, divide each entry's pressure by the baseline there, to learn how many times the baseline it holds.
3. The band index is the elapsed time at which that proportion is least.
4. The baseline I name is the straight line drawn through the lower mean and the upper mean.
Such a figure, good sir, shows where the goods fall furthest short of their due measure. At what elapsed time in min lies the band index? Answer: 431.0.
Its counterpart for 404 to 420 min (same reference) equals 411.0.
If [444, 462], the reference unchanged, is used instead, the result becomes 447.0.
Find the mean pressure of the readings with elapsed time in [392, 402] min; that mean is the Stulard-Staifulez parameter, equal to 176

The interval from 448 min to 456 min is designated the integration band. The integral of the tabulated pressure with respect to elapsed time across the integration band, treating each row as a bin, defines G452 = 1388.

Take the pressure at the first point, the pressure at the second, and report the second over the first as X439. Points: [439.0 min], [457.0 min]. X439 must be 0.98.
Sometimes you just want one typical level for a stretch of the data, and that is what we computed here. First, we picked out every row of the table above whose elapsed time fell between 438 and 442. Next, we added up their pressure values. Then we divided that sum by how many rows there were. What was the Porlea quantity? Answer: 176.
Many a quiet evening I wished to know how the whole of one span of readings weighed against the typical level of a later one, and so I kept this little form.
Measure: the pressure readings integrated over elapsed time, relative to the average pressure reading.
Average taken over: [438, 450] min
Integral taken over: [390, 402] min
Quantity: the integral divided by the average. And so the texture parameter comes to 12.2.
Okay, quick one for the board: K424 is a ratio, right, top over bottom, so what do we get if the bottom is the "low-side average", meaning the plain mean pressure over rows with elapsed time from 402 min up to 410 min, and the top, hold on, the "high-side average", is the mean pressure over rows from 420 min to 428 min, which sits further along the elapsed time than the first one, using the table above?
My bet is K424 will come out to 0.971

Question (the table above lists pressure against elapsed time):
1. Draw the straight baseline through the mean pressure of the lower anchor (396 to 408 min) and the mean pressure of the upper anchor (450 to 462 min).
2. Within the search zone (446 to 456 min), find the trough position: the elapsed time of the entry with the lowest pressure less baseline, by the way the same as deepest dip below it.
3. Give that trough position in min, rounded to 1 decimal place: 447.0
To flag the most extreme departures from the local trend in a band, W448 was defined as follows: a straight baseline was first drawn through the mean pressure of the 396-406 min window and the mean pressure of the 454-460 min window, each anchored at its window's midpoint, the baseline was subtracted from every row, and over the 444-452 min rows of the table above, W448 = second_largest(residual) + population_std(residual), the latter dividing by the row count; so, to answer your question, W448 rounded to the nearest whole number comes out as 12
